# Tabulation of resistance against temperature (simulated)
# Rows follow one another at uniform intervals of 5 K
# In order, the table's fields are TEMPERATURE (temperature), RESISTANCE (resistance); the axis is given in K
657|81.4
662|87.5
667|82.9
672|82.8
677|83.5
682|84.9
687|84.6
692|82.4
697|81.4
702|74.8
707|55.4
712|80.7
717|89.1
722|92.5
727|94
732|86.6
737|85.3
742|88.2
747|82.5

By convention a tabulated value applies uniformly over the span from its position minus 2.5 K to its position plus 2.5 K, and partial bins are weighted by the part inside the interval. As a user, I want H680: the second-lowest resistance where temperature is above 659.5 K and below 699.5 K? 82.4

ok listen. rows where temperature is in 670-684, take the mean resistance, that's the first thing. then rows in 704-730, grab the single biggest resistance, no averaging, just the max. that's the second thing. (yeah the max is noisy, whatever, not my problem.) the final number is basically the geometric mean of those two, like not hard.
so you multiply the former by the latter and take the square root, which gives 88.7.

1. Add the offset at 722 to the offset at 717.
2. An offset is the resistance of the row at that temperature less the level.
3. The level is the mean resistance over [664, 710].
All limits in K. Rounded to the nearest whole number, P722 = 23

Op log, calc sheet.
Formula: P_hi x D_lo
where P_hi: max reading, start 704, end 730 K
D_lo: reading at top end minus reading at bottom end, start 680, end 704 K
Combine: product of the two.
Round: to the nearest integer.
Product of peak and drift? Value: -949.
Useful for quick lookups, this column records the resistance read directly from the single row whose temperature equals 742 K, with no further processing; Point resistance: 88.2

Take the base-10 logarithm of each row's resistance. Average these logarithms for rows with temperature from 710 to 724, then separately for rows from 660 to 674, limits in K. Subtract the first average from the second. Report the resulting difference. -0.015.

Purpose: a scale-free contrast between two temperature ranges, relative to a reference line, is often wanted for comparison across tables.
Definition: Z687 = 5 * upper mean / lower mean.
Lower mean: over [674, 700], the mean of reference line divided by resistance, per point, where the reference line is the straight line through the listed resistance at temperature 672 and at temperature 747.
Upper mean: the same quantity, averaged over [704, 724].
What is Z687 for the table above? 5.5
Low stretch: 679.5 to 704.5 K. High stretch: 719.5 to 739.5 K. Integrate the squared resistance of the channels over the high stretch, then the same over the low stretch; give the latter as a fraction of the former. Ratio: 1.0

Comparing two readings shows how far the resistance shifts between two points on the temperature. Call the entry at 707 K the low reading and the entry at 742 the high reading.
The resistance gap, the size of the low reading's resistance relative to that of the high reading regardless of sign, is 33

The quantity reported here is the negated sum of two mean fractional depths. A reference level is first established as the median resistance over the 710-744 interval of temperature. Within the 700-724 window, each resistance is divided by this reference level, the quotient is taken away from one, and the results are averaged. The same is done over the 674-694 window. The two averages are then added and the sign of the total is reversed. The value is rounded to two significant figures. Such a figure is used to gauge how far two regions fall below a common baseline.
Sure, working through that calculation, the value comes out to -0.16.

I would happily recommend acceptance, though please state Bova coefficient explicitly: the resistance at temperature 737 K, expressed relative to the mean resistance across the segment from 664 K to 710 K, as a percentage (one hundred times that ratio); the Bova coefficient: 108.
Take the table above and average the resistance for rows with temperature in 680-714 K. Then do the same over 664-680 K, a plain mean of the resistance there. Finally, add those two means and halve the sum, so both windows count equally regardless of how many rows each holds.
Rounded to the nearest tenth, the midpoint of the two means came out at 80.4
